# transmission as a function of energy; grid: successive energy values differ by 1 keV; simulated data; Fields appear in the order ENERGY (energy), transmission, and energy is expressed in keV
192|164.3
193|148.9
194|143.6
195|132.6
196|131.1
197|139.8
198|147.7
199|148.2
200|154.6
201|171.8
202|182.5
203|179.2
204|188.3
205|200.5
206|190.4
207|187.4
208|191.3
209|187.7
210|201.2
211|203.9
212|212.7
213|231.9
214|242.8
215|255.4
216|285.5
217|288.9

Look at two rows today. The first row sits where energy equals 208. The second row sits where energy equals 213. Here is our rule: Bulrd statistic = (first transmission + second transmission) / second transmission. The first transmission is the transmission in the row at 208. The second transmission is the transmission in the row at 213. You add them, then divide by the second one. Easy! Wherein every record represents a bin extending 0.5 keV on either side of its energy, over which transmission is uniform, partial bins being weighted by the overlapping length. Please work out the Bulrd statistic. 1.82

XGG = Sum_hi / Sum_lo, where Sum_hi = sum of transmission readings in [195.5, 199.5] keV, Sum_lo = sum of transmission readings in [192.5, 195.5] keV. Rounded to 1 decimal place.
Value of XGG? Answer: 1.3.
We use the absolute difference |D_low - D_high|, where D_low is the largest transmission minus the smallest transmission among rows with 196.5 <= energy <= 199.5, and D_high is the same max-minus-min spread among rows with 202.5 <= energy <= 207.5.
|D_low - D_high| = 13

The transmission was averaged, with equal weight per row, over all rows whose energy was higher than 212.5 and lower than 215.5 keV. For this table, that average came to 243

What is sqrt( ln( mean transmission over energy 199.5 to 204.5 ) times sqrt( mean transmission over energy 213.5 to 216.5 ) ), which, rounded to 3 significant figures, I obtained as 9.14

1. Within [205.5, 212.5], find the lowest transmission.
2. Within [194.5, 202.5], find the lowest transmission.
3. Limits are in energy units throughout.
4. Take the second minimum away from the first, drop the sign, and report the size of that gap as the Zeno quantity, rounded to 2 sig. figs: 56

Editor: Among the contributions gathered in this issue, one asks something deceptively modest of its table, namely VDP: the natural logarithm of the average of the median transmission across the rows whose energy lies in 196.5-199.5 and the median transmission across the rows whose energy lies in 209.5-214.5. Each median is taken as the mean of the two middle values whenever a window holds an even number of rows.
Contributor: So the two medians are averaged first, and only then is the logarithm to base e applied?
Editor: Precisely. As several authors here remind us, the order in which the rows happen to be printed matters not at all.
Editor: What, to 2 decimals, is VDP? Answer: 5.19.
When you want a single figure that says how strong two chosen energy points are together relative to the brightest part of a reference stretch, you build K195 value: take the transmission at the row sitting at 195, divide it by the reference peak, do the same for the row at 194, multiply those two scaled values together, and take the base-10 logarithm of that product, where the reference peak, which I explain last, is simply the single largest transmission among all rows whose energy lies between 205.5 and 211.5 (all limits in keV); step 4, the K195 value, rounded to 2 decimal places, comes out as -0.34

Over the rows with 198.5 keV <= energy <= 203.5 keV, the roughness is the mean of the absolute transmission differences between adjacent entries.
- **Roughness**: 9.4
